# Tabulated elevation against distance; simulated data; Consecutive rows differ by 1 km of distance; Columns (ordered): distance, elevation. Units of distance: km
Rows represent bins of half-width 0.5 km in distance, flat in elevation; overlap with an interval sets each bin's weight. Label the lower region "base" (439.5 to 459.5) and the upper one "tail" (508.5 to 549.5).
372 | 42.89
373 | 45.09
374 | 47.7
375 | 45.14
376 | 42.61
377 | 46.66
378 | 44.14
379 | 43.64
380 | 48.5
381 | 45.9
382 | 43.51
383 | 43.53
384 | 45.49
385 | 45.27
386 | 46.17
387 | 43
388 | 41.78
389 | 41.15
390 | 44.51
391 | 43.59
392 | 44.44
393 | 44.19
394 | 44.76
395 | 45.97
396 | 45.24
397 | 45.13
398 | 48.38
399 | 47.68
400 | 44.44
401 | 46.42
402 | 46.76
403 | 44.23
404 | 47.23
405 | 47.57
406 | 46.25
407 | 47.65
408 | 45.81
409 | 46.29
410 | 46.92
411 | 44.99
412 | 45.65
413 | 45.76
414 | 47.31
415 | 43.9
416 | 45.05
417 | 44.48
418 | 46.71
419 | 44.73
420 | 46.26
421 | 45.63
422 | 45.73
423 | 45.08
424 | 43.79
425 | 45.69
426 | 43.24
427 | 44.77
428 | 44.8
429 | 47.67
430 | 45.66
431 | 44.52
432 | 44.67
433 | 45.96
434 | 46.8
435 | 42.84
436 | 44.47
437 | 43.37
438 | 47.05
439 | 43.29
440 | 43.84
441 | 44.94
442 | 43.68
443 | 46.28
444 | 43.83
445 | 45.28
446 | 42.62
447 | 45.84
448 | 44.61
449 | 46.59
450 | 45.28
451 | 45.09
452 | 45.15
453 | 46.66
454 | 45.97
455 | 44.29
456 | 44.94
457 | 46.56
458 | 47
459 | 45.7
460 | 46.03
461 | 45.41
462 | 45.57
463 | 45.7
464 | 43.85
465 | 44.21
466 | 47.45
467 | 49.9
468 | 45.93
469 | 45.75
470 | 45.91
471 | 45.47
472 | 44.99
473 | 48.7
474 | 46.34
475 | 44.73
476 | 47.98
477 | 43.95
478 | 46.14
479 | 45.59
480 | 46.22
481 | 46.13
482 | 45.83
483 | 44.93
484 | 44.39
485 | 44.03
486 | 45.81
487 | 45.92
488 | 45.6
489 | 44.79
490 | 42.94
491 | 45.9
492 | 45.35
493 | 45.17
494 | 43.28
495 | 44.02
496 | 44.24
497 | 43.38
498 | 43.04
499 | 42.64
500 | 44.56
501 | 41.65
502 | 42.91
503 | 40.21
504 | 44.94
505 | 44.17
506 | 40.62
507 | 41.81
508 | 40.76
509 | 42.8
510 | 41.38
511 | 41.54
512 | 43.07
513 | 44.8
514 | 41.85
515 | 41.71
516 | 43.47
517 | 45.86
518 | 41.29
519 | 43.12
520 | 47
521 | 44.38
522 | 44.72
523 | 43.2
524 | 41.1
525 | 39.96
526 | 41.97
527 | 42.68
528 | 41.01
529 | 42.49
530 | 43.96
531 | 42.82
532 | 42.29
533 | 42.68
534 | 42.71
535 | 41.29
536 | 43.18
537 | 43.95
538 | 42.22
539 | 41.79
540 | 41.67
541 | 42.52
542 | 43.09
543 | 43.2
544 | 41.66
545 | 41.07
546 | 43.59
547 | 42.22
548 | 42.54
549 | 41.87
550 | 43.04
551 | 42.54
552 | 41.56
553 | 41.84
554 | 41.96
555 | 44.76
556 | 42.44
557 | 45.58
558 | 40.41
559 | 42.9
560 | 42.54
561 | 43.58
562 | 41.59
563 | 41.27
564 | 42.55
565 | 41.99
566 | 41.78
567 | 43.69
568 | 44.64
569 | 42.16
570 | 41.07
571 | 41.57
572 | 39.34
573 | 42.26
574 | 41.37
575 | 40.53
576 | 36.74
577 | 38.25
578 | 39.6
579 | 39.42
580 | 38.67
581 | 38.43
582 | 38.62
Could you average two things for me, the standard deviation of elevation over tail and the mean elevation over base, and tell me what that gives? 23.3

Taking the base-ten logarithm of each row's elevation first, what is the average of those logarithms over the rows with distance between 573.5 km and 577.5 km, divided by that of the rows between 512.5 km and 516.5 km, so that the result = 0.98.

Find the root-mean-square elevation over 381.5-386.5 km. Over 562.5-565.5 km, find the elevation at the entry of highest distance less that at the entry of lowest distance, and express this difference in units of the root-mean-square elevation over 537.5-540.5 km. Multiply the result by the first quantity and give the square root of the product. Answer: 0.88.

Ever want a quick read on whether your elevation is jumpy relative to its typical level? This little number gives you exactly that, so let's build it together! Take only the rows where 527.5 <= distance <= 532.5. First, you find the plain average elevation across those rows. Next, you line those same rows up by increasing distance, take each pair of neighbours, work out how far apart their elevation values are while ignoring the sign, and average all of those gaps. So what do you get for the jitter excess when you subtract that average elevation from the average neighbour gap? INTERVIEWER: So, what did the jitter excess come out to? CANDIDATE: -41.4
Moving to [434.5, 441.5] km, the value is -42.3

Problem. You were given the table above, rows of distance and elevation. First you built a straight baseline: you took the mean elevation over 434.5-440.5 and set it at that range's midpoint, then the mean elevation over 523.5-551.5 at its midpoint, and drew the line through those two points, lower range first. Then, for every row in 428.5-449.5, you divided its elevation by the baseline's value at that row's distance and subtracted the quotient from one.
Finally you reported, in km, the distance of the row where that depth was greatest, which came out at 446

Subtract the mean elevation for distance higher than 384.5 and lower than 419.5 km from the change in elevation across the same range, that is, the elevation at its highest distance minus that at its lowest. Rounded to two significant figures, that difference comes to -46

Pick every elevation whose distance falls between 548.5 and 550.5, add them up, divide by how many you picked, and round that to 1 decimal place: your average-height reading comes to 42.5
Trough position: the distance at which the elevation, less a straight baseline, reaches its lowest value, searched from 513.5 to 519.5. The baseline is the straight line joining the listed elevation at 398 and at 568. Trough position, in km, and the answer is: 518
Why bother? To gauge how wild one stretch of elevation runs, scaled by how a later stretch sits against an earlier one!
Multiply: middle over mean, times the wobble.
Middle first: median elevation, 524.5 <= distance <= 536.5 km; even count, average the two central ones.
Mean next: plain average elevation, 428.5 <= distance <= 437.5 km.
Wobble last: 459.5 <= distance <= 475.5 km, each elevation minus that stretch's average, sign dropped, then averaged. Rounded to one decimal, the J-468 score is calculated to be 1.0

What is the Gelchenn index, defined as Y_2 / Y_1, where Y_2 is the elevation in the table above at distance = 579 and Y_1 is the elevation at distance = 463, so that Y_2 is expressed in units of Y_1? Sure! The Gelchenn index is 0.86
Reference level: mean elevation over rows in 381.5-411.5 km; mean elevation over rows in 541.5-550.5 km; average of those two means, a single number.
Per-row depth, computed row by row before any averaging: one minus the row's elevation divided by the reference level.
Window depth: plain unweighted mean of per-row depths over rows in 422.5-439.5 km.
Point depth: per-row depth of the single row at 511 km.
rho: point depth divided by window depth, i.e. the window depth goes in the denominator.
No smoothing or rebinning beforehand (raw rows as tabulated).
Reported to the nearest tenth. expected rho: -2.2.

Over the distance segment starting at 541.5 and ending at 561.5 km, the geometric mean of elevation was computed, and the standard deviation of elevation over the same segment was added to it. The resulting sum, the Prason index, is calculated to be 43.8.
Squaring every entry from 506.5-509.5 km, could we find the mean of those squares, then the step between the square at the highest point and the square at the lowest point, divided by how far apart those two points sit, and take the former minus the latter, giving 1705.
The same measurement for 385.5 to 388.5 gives 2102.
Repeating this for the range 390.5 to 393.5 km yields 1916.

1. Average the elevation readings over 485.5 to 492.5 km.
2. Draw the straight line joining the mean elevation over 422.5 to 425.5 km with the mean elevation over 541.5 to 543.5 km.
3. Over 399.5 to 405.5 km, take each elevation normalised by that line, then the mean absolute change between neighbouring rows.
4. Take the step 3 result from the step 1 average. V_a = 45.2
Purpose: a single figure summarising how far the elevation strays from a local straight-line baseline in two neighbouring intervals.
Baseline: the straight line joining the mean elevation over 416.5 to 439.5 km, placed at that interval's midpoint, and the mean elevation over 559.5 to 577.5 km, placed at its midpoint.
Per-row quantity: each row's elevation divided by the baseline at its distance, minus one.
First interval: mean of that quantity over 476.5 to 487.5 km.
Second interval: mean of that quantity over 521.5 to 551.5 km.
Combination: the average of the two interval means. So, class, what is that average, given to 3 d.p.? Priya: 0.020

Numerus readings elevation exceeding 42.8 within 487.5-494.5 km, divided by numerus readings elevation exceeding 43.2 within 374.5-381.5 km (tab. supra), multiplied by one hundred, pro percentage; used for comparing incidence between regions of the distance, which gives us 117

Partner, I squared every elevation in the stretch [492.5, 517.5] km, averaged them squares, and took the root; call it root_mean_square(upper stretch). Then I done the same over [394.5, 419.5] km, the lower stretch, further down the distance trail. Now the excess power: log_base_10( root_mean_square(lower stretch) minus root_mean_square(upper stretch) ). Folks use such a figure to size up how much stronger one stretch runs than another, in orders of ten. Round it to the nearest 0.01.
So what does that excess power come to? 0.49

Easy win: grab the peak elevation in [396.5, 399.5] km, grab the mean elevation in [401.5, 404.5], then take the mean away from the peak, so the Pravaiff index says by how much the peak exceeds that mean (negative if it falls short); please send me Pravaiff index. 2.3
